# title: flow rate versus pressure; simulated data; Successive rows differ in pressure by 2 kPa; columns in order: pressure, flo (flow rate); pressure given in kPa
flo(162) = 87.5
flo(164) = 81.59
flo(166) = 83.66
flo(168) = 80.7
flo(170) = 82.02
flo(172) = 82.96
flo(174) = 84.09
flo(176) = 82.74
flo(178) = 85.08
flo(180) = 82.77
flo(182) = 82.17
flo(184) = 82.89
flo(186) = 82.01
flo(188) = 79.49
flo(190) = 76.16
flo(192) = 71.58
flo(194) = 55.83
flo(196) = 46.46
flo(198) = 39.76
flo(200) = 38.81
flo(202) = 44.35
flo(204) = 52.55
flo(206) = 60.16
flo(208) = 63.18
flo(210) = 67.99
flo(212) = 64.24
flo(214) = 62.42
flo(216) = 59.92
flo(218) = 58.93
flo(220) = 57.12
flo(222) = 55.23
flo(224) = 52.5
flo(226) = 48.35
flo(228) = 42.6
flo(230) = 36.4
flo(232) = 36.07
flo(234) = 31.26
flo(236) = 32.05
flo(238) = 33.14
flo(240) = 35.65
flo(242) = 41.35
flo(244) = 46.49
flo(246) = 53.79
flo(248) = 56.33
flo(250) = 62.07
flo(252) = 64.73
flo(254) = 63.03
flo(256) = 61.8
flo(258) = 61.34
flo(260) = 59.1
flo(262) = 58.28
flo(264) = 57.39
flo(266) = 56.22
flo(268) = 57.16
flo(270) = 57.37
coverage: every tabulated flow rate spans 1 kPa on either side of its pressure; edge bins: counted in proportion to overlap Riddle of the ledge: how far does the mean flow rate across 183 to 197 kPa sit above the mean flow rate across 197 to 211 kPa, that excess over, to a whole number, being 18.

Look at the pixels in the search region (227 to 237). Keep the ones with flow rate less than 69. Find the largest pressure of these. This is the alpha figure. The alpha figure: 236 kPa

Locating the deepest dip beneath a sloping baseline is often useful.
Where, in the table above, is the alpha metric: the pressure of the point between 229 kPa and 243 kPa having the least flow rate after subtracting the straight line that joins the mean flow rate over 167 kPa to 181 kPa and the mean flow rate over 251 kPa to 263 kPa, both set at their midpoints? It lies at 234 kPa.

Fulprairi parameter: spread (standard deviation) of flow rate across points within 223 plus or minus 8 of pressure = 8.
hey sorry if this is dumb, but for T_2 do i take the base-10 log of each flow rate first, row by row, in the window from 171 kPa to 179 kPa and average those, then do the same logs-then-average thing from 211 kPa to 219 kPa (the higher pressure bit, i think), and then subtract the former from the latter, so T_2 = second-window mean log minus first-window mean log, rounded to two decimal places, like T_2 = -0.14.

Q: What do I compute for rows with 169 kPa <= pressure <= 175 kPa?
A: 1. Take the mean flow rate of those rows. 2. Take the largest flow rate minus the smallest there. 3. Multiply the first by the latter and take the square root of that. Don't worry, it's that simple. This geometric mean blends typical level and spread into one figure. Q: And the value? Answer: 13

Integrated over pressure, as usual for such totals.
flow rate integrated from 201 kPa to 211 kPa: 576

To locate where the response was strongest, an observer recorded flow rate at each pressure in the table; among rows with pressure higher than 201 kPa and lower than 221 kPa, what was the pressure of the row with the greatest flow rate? 210 kPa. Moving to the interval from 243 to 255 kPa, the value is 252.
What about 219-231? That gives 220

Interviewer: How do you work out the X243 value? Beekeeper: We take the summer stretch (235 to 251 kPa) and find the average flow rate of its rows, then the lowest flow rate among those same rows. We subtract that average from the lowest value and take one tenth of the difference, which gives -1.3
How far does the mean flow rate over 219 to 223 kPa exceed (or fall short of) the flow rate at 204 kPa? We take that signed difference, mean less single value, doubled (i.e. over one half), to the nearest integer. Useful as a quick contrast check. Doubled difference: 7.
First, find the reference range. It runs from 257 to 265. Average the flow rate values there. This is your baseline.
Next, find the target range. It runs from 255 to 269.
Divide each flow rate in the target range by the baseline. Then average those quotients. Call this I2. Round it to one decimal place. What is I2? 1.0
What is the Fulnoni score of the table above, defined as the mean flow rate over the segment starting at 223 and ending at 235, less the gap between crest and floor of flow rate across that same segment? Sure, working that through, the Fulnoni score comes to 20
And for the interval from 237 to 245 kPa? 26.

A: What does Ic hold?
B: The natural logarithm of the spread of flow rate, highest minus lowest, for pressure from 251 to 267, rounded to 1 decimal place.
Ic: 2.1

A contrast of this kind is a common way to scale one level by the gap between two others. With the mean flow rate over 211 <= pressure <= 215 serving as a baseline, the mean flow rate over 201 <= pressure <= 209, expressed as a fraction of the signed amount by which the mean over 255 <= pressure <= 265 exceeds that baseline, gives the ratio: -15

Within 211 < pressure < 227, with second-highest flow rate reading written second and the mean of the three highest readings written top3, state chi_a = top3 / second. 1.00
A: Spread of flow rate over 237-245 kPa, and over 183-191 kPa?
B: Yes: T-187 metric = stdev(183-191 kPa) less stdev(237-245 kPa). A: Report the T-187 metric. -3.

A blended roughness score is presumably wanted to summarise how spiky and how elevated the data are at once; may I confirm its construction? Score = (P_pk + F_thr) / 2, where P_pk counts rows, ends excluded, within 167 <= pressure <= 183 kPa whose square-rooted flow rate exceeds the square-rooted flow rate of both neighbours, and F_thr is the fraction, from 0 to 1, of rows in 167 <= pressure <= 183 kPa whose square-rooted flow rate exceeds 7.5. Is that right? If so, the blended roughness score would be 1.5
